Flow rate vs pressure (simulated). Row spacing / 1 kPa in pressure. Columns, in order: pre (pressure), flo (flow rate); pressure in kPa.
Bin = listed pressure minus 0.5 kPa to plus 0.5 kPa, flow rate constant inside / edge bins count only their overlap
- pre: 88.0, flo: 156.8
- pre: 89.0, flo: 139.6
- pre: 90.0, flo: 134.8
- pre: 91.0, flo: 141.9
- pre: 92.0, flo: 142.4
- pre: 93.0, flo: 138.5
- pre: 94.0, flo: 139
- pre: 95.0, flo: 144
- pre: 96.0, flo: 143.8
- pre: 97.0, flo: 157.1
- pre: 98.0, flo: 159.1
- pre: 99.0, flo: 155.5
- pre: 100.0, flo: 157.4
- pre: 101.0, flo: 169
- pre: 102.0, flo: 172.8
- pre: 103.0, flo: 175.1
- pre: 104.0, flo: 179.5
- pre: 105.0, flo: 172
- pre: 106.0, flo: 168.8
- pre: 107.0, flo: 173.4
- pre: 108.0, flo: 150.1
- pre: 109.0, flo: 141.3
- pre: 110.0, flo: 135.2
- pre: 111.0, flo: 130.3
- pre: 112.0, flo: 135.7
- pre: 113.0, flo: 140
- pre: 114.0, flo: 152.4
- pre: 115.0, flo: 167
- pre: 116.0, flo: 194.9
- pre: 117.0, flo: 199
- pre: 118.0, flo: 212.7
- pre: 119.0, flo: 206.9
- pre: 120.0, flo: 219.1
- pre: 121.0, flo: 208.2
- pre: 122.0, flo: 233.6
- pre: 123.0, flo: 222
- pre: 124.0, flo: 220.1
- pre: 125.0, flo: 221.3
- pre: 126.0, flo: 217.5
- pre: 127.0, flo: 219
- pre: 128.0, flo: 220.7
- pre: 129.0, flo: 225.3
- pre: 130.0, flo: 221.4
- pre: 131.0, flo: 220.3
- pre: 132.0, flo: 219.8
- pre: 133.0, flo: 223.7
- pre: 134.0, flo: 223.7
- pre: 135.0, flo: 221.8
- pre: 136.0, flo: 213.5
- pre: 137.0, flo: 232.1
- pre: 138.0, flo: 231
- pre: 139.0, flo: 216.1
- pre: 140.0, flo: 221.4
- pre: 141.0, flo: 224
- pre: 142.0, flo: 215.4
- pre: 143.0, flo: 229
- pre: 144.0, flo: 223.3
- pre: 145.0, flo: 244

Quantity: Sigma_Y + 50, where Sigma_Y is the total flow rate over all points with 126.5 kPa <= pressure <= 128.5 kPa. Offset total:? 490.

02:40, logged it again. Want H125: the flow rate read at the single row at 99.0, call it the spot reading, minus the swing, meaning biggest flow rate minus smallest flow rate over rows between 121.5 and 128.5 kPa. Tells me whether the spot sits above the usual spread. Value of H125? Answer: 139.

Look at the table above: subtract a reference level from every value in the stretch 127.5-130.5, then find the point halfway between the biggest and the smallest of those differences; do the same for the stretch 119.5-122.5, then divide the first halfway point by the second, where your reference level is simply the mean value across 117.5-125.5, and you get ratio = 1.7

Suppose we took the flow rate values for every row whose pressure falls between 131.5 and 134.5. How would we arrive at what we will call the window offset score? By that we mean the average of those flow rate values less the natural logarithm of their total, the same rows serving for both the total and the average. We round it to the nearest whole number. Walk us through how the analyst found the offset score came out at 216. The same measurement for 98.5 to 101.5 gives 154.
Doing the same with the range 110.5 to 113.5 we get 129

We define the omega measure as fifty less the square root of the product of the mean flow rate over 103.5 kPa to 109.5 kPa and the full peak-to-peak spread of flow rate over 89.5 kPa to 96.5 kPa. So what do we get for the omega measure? 11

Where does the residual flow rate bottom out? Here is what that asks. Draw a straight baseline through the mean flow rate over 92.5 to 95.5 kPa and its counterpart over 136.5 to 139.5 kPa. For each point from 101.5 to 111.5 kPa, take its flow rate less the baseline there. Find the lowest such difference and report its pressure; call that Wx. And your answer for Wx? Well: 111.0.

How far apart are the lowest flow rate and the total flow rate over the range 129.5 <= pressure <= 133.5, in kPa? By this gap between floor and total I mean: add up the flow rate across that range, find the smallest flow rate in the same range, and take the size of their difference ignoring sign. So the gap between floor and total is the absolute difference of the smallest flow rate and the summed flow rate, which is 665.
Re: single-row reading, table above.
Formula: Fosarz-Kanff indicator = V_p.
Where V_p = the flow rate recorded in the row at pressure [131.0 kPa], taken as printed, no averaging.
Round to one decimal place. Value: 220.3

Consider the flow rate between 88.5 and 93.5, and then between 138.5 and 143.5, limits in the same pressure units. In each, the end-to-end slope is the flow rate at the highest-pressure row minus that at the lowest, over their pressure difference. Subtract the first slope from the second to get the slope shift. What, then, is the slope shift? 3.5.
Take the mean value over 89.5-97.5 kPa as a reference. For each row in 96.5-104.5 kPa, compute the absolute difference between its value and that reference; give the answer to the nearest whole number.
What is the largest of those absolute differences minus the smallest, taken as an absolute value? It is 24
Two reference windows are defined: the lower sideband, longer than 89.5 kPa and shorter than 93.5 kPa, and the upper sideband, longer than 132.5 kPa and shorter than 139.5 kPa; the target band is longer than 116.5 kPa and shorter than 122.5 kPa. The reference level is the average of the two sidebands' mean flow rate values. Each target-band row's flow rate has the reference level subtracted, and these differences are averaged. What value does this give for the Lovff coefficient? 32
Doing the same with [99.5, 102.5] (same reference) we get -15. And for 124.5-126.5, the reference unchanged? 38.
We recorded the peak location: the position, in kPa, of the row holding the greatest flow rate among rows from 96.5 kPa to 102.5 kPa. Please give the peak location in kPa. 102.0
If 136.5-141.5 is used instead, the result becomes 137.0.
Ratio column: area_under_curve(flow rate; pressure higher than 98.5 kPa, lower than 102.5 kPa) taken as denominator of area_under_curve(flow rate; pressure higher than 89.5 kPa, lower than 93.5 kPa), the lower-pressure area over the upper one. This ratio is 0.85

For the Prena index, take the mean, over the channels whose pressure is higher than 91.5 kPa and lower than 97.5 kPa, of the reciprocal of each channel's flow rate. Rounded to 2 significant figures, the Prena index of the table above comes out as 0.0070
